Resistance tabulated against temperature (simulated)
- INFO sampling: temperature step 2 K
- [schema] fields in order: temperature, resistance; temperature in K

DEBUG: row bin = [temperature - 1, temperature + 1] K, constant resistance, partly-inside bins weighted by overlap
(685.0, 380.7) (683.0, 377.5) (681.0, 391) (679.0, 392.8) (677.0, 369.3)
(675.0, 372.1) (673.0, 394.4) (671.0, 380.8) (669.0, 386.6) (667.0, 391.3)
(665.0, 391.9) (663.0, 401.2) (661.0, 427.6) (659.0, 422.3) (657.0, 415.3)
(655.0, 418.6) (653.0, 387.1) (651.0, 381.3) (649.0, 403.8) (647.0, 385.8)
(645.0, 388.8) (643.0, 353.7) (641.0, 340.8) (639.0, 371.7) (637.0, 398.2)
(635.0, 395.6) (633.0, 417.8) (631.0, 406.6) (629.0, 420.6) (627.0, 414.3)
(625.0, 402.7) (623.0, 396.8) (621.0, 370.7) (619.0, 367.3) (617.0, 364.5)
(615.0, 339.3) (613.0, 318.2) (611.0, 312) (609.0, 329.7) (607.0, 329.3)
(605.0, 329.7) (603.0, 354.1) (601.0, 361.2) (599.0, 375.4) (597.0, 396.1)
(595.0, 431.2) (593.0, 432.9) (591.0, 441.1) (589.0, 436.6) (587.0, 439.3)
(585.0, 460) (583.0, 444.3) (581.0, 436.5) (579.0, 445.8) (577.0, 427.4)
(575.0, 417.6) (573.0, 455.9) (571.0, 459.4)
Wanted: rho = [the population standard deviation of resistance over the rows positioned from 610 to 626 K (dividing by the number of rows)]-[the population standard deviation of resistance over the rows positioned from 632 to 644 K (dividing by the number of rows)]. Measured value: 5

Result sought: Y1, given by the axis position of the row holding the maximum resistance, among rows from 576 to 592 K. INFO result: 585.0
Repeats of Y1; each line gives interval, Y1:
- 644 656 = 655.0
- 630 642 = 633.0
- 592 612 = 593.0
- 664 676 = 673.0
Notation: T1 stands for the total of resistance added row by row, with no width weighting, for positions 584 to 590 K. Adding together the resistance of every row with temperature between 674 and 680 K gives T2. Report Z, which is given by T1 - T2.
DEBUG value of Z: 202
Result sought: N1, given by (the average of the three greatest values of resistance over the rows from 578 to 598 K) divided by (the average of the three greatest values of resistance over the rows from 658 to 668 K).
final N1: 1.08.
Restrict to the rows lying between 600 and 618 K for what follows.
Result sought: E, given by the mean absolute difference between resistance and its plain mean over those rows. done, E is 15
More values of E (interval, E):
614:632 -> 24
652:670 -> 14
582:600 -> 19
